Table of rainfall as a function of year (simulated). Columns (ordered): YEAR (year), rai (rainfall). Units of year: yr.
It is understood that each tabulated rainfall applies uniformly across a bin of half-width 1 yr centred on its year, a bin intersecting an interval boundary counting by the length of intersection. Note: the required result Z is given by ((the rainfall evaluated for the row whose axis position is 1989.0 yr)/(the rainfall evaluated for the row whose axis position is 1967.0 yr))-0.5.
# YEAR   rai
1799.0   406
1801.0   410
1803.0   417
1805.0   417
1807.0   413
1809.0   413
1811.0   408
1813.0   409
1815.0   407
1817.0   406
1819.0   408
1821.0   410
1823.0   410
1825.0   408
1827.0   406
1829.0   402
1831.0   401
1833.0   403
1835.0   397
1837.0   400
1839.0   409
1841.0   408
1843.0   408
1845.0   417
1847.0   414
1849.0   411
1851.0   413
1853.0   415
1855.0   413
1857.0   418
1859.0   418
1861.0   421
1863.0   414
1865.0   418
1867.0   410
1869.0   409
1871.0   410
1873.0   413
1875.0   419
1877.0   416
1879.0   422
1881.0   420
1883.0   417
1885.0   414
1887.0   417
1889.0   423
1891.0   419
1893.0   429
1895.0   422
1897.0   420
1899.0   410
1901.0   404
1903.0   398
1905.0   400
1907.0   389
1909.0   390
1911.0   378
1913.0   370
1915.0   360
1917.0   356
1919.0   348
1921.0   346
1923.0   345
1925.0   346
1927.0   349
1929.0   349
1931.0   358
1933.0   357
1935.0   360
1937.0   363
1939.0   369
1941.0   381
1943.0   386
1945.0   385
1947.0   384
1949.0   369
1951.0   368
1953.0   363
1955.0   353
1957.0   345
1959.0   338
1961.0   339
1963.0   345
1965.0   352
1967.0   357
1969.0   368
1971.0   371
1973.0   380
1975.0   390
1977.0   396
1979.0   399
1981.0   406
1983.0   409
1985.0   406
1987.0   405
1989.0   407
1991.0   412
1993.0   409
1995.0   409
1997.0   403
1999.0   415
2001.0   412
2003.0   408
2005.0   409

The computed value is 0.64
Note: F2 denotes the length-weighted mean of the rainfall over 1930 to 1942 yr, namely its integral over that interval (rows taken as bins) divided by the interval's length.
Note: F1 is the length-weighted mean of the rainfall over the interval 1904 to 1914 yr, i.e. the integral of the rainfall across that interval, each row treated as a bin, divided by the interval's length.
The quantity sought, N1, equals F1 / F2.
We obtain 1.06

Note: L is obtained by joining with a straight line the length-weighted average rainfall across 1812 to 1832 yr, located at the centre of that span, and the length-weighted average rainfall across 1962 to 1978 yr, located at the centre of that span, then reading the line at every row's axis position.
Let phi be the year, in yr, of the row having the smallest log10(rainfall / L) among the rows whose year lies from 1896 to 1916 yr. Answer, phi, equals 1915.0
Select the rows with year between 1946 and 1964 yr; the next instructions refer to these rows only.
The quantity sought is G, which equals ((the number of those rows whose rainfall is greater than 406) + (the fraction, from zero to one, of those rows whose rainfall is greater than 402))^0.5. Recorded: 0.0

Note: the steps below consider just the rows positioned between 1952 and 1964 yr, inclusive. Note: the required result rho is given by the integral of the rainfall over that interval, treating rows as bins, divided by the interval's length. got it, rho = 347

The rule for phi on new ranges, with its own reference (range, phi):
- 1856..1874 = 1869.0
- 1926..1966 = 1959.0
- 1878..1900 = 1899.0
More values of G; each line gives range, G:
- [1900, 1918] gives 0.3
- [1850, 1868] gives 3.2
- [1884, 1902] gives 3.0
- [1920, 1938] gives 0.0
